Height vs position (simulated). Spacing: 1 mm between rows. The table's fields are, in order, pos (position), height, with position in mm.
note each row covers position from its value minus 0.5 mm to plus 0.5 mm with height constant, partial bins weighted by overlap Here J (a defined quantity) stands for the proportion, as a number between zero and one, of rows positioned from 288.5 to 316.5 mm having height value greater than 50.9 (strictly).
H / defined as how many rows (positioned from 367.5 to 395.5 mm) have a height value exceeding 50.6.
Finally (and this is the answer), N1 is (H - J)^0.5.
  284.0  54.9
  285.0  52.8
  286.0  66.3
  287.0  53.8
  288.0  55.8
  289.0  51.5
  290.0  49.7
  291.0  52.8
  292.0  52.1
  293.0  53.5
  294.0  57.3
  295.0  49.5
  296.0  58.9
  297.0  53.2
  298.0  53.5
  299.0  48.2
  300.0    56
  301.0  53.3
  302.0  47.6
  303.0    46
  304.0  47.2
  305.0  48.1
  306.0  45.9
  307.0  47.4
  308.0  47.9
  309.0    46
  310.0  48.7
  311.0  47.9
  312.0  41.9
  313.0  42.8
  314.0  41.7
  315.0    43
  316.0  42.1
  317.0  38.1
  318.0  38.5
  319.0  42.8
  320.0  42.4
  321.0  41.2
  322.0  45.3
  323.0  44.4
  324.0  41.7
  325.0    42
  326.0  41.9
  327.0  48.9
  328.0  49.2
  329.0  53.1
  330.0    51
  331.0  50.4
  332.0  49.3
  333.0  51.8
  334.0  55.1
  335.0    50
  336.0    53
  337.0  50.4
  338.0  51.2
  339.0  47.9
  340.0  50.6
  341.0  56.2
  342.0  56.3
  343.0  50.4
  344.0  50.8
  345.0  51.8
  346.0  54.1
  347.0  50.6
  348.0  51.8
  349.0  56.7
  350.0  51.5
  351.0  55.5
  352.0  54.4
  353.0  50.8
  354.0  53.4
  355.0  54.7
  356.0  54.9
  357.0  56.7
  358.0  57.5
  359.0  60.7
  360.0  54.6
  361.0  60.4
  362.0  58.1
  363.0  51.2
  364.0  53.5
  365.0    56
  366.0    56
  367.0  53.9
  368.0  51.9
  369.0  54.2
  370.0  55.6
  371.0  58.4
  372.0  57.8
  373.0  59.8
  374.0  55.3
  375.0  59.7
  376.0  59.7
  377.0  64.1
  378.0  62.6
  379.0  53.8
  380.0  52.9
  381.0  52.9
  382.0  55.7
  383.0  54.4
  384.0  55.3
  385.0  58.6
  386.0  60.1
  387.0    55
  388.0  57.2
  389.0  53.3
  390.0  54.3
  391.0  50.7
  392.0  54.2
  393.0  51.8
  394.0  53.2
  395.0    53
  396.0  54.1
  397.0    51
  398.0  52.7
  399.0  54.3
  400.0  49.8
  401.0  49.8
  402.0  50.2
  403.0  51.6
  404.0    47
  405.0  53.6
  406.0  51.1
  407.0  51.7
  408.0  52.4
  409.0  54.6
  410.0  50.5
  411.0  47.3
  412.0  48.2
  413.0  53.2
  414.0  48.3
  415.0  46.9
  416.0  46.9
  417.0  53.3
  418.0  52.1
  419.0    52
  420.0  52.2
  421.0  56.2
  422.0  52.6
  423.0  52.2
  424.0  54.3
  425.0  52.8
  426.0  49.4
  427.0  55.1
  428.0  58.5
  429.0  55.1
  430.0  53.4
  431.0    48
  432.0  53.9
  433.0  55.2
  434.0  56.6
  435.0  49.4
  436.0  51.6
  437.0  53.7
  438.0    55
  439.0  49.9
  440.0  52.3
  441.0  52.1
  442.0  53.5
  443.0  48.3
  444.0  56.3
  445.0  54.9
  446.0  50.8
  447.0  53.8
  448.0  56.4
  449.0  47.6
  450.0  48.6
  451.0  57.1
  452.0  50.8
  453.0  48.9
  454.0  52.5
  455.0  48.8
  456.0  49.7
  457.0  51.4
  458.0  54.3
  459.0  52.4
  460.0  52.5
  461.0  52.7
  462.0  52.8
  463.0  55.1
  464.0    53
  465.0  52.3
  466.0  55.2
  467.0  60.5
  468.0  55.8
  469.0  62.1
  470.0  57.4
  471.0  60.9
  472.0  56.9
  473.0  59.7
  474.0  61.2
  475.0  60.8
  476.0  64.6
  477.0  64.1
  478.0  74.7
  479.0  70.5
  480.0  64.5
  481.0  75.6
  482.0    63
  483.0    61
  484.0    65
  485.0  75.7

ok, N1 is 5.26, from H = 28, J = 0.36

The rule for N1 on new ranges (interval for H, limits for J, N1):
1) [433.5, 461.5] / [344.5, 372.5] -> 4.37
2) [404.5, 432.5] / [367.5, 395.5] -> 4.36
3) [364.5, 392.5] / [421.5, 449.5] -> 5.22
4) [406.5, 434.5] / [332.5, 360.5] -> 4.39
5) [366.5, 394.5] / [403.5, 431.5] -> 5.23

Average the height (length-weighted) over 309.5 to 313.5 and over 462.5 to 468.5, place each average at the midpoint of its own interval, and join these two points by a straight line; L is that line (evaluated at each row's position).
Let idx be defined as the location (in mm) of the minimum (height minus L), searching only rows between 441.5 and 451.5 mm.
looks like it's 449.0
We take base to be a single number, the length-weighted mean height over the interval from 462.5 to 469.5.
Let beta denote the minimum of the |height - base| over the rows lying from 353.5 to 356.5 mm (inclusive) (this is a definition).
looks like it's 1.4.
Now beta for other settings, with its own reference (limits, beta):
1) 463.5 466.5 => 1.1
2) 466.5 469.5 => 0.5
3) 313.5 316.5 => 13.3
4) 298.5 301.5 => 0.3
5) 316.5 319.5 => 13.5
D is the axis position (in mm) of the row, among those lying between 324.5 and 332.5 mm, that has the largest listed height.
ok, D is 329.0 mm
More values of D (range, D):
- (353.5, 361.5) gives 359.0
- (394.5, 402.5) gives 399.0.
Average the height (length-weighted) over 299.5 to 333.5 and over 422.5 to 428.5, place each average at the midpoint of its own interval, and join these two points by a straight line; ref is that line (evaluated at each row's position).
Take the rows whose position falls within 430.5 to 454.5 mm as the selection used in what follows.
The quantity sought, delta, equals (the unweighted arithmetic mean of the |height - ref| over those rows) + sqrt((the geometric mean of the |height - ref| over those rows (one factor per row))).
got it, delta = 4.6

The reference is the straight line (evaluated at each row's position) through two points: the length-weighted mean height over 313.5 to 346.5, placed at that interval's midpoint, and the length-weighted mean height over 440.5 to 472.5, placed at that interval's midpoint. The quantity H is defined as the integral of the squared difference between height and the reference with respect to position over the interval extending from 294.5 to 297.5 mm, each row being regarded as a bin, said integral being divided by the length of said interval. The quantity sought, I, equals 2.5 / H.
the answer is 0.03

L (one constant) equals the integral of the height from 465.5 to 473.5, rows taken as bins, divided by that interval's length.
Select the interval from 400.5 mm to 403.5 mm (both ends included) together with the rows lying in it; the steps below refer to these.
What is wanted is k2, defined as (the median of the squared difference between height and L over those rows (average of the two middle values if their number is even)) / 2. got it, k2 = 35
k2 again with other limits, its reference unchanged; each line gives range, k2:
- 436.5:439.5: 12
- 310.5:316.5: 130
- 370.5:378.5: 1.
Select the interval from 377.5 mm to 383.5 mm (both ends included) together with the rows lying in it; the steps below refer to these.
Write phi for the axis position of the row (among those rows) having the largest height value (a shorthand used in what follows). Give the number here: 378.0 mm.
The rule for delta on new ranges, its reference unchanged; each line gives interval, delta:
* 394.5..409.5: 2.8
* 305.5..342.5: 5.6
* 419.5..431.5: 3.4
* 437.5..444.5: 4.2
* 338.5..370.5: 7.6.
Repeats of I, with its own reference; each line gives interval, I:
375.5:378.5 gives 0.02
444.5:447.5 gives 0.82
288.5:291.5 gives 0.08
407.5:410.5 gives 0.62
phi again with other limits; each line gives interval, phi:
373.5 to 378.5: 377.0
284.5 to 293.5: 286.0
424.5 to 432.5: 428.0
